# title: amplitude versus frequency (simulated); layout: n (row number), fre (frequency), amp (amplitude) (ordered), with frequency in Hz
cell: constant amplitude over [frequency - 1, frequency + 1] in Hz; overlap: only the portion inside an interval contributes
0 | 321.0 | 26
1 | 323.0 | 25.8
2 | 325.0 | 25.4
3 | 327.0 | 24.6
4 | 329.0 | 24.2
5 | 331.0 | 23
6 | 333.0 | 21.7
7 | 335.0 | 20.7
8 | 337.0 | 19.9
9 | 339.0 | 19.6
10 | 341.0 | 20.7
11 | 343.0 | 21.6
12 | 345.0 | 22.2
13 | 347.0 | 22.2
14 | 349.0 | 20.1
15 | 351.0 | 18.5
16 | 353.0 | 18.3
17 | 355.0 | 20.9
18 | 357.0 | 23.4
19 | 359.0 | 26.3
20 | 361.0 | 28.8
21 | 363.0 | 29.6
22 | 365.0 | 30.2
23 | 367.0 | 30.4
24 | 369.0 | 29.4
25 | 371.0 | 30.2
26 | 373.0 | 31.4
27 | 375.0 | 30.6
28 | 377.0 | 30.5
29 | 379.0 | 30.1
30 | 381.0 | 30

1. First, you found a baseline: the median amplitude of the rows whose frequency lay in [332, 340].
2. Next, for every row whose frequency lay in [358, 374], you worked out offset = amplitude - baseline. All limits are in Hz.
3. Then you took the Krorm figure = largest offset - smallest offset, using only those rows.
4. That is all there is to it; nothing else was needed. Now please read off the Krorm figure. 5.1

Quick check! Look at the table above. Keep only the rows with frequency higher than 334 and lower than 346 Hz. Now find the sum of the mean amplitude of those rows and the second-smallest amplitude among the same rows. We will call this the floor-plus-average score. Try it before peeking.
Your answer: 40.7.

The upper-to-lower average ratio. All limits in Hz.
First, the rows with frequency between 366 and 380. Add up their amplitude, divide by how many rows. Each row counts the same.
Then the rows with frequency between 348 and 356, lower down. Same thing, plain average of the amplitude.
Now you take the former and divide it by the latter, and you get 1.56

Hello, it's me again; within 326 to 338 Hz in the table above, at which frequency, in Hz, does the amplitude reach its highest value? 327.0 Hz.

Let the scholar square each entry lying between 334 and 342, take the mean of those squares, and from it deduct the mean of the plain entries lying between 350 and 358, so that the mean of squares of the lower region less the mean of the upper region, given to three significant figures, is 389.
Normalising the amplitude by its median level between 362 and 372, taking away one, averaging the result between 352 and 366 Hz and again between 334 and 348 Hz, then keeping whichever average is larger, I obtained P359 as -0.16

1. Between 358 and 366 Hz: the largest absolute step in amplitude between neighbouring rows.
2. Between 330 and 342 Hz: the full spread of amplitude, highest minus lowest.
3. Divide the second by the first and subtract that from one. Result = -0.4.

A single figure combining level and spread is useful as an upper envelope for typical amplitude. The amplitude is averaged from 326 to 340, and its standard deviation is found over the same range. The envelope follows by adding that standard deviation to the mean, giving 24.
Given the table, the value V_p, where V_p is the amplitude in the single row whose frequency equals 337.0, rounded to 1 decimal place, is 19.9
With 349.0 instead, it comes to 20.1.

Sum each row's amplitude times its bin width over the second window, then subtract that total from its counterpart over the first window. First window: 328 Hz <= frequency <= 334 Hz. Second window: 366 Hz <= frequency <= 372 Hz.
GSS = -42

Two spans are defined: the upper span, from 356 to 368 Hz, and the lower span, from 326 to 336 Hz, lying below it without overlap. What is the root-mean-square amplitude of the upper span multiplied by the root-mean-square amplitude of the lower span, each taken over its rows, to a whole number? 646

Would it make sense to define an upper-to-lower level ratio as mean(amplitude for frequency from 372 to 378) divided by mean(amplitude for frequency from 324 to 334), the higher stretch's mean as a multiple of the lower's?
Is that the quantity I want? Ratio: 1.30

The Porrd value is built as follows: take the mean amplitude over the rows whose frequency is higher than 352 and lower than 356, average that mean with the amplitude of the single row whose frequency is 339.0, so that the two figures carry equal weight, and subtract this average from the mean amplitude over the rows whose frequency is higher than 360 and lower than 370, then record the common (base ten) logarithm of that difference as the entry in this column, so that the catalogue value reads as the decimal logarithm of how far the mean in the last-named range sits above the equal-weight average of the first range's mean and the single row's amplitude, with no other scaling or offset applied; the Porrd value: 1.0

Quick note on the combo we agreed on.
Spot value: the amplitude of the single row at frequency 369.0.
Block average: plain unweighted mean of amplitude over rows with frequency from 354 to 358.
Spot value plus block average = 52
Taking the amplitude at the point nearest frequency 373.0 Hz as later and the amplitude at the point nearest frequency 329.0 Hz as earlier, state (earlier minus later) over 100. -0.07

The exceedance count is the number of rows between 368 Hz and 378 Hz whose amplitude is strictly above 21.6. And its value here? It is 5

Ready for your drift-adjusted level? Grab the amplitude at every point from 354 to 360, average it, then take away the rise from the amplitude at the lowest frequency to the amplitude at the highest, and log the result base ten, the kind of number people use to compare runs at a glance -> 1.26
